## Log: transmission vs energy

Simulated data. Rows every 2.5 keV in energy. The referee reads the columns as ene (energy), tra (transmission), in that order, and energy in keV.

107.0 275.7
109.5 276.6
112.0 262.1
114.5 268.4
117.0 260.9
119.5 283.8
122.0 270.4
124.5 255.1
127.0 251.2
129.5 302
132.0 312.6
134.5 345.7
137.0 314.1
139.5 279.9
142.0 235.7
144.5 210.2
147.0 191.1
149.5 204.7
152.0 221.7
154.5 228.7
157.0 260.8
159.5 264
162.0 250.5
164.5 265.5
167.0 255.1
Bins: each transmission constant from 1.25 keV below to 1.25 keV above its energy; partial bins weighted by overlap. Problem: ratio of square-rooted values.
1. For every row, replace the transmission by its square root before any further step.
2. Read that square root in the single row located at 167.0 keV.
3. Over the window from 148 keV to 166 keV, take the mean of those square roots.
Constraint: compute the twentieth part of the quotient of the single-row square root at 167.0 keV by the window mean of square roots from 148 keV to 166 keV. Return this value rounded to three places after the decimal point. 0.051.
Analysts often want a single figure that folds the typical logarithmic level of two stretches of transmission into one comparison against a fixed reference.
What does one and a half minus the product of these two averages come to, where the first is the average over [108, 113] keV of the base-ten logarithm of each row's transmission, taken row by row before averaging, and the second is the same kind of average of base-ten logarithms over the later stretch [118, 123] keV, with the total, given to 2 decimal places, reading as -4.44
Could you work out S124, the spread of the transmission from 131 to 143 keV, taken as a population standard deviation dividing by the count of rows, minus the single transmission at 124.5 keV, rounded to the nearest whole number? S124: -218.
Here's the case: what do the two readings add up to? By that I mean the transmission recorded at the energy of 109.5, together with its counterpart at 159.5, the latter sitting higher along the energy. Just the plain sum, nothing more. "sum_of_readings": 541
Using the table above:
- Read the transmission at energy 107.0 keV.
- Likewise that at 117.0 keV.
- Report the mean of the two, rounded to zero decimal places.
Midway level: 268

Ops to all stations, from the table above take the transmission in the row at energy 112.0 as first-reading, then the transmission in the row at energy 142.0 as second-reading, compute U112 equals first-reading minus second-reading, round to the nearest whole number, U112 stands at 26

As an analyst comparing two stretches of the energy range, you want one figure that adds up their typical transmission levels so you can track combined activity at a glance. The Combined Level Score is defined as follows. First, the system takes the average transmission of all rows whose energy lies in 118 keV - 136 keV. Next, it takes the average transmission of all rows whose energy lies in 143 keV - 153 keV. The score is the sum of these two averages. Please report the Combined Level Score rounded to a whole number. 496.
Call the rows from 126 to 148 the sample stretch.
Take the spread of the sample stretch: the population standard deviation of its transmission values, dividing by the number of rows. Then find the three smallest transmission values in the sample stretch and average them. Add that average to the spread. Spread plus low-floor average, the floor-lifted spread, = 262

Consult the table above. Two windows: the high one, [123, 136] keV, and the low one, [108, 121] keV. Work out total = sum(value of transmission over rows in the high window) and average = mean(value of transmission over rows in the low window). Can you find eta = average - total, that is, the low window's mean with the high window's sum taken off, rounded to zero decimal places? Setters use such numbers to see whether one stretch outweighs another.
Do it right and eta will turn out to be -1196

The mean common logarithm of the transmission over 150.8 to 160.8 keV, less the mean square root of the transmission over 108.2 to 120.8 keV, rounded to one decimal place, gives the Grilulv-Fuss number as -14.1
